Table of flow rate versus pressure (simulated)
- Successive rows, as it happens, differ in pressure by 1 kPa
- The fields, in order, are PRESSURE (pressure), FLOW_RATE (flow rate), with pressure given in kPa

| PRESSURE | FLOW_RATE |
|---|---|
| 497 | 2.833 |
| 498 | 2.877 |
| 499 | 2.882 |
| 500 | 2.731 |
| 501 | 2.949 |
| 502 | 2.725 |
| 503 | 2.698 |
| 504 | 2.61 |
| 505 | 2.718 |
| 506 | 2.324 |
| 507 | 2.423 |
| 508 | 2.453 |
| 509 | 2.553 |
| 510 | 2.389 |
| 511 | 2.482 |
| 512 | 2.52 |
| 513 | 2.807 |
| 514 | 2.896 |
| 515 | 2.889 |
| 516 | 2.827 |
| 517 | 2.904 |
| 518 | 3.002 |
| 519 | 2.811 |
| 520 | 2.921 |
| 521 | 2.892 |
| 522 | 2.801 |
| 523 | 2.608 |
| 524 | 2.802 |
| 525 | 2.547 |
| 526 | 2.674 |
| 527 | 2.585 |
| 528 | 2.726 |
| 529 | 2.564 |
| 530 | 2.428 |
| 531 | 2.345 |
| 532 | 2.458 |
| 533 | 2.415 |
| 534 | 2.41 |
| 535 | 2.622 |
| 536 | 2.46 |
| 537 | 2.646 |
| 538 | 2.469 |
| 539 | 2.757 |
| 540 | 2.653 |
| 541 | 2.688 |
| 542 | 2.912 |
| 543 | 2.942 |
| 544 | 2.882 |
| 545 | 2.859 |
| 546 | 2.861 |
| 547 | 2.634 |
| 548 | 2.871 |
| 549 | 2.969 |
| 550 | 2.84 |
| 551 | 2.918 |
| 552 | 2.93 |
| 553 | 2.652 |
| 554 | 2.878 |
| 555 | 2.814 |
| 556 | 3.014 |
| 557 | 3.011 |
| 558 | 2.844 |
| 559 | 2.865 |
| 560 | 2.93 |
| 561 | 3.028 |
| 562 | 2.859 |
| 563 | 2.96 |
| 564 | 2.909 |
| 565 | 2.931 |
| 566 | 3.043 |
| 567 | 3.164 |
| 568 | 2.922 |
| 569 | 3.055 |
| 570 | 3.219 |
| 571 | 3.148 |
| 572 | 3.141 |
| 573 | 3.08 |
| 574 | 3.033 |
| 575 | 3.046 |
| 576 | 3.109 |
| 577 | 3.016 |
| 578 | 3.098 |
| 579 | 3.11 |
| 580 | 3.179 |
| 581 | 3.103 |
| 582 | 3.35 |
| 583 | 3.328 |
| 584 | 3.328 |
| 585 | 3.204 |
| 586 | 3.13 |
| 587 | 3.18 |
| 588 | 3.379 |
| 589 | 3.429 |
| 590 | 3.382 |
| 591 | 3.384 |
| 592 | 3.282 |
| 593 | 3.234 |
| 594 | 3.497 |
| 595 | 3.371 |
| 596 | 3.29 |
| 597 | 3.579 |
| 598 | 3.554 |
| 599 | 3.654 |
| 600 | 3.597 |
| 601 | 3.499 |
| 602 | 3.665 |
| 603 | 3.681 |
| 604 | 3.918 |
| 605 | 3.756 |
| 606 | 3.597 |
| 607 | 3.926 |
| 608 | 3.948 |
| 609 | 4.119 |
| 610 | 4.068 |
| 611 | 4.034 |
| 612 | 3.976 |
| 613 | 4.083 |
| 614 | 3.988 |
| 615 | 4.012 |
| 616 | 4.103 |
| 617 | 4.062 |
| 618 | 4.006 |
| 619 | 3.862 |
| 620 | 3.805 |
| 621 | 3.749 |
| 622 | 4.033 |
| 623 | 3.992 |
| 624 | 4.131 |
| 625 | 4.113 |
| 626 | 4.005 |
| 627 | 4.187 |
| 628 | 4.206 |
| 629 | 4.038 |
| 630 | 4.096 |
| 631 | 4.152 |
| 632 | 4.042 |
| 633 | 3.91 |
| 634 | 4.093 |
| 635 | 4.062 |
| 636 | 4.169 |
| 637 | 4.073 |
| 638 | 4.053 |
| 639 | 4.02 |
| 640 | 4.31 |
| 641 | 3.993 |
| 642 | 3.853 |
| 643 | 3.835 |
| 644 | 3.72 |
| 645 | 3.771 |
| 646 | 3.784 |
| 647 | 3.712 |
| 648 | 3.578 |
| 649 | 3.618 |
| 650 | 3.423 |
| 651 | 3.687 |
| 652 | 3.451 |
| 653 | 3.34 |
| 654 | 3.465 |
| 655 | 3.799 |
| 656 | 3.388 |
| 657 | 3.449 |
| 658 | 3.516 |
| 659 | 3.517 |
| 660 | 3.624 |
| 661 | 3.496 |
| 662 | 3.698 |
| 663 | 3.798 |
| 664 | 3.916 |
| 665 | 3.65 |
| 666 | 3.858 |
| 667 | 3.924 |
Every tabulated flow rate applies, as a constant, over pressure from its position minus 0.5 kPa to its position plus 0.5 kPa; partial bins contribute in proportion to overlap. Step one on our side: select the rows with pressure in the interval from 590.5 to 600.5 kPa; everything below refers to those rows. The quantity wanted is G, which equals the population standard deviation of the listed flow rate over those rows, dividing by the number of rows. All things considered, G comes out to 0.14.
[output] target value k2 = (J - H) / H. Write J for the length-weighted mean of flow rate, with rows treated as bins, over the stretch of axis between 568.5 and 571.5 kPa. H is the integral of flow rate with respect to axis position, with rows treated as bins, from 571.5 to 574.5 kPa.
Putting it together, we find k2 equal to -0.661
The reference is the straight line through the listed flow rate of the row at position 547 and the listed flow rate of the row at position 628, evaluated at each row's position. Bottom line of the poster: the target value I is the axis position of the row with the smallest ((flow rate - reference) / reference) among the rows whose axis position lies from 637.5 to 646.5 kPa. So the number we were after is 644 kPa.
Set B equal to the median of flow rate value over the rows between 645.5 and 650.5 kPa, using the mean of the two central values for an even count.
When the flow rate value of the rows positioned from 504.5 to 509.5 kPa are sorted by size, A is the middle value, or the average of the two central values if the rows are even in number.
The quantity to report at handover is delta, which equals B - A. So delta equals 1.2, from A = 2.5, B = 3.6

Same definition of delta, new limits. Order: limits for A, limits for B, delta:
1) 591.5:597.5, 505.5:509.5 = -0.9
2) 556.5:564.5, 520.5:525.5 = -0.1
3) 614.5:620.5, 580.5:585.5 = -0.7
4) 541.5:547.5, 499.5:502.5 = -0.1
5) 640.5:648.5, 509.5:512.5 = -1.3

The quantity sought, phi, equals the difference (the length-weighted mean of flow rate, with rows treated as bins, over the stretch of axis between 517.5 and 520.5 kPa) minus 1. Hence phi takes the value 1.9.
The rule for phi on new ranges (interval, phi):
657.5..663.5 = 2.6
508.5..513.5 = 1.6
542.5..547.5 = 1.8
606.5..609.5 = 3.0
